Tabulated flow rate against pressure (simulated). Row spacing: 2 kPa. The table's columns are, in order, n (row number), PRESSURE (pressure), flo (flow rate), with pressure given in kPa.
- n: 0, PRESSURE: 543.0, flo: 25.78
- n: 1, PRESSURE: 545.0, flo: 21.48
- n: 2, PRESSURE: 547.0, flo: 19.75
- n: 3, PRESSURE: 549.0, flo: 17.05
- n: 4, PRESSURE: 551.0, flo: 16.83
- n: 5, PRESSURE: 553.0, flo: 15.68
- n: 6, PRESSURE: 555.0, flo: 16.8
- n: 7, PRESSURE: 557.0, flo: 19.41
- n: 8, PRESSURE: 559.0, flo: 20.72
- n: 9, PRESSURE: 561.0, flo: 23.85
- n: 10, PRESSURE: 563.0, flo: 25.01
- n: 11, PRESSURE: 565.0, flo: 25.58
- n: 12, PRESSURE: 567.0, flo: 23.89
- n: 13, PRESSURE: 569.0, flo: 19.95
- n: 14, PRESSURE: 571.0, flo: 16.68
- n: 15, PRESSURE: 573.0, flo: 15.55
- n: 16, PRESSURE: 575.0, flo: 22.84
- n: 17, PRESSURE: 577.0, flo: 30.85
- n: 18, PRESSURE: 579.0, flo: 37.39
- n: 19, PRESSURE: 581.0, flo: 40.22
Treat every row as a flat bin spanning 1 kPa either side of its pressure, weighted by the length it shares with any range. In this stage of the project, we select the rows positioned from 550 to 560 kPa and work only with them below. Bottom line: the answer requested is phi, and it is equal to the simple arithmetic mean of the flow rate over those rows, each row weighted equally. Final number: 18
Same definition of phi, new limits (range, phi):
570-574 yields 16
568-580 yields 24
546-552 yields 18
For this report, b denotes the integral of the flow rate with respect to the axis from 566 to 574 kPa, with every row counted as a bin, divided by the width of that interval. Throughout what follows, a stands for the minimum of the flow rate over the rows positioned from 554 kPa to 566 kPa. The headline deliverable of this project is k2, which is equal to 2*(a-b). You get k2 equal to -4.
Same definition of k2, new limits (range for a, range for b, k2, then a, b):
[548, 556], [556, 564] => -13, 15.68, 22.2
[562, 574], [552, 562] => -7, 15.55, 19.3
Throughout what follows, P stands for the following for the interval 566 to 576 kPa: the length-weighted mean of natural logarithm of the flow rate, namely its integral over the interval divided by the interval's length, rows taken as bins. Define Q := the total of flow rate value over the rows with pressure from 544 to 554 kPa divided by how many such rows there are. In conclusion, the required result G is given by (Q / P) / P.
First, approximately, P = 2.97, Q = 18.2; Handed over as 2.1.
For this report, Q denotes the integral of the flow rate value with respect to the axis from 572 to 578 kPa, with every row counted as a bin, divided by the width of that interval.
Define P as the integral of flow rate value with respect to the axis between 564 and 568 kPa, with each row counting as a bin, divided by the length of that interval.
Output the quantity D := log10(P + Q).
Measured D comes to 1.68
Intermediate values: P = 25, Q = 23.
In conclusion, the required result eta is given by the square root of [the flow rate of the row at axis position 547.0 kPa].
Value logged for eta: 4.4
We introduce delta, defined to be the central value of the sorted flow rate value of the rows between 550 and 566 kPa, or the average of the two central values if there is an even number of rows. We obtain 20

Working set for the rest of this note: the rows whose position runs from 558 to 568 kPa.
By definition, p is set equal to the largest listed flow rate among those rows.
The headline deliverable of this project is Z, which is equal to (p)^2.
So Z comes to 654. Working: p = 25.58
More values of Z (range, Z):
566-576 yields 571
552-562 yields 569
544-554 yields 461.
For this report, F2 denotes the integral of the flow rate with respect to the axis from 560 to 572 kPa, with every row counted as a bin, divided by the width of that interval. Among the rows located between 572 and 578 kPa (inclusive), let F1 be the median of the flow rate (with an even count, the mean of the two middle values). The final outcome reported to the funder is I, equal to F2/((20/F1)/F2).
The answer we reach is 578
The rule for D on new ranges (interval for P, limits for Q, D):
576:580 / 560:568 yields 1.77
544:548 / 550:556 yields 1.57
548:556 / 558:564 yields 1.60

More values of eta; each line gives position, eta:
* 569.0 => 4.5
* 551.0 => 4.1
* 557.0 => 4.4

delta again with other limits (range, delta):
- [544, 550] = 20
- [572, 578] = 23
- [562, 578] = 23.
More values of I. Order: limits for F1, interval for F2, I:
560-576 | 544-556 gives 375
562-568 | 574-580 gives 1153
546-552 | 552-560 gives 281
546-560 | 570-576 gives 287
